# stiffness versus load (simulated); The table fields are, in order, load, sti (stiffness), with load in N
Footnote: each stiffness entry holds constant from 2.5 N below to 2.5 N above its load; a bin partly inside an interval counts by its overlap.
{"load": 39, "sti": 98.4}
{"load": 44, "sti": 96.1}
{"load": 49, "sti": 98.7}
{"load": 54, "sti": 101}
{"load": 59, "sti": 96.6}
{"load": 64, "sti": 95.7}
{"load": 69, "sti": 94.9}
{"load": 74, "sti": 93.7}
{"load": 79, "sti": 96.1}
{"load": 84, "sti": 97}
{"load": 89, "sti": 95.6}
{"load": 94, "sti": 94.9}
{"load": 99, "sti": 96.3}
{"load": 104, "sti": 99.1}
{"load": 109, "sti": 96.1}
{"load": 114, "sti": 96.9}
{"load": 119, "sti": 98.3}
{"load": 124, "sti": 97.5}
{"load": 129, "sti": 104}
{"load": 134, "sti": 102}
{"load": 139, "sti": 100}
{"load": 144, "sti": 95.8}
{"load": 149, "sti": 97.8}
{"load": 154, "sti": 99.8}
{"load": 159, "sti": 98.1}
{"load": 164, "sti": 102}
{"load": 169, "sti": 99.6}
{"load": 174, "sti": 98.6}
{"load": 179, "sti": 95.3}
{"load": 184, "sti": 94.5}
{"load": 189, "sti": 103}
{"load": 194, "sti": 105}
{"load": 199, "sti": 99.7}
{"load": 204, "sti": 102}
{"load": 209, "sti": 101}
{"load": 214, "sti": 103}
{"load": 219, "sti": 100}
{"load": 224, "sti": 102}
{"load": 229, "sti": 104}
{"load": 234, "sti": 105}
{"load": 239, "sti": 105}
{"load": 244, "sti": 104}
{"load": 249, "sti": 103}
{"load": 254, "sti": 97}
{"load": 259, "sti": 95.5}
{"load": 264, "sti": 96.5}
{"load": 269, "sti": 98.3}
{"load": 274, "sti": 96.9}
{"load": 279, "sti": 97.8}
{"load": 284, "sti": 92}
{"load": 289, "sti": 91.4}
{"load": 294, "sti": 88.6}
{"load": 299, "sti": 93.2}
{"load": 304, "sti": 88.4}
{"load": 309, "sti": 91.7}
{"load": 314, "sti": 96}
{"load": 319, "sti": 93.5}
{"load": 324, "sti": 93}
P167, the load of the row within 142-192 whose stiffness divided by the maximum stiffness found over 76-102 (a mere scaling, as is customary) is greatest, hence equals 189 N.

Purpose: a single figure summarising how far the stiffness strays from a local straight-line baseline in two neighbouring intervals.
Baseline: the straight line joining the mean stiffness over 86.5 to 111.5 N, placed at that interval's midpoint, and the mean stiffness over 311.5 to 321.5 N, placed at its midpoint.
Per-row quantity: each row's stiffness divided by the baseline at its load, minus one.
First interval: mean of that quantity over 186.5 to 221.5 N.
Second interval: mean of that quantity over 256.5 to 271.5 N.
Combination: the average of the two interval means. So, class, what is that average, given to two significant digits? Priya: 0.042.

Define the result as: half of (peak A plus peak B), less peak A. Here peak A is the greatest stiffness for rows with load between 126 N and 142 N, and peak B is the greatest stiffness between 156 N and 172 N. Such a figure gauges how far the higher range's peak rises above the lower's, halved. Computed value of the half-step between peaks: -1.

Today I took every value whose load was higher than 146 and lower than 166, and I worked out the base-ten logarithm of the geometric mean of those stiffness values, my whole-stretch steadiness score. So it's 2.00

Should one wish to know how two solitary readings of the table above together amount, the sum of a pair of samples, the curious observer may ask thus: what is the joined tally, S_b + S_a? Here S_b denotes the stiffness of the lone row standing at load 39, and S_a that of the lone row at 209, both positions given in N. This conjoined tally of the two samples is 199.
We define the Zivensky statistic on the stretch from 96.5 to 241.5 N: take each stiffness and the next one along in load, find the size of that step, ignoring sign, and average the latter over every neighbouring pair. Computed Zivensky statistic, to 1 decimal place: 2.5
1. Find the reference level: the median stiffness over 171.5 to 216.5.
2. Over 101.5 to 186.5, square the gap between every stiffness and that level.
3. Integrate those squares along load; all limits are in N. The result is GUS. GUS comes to 1028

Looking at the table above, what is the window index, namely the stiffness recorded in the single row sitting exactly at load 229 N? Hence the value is 104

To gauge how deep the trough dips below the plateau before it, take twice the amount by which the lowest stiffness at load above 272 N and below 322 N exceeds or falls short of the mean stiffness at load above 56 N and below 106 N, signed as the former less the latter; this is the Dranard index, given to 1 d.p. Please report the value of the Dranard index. -15.2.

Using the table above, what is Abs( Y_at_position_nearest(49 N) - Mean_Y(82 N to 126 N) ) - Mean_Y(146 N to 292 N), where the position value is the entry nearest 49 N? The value -98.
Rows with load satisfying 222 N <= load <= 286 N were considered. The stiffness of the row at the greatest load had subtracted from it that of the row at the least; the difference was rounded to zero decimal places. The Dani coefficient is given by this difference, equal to -10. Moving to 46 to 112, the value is -3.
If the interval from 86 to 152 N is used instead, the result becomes 2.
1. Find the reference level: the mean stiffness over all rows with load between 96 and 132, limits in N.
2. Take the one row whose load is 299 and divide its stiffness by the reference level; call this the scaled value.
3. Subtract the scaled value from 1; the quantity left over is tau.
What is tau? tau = 0.05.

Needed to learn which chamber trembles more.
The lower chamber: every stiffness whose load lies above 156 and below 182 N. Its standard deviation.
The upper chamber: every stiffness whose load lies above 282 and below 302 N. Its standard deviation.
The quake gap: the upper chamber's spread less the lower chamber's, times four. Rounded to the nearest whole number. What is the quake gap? -2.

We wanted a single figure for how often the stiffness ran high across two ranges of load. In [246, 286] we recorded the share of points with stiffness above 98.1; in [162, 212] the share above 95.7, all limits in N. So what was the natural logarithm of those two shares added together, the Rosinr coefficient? 0.0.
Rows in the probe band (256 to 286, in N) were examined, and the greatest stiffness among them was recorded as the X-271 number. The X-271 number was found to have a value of 98.3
